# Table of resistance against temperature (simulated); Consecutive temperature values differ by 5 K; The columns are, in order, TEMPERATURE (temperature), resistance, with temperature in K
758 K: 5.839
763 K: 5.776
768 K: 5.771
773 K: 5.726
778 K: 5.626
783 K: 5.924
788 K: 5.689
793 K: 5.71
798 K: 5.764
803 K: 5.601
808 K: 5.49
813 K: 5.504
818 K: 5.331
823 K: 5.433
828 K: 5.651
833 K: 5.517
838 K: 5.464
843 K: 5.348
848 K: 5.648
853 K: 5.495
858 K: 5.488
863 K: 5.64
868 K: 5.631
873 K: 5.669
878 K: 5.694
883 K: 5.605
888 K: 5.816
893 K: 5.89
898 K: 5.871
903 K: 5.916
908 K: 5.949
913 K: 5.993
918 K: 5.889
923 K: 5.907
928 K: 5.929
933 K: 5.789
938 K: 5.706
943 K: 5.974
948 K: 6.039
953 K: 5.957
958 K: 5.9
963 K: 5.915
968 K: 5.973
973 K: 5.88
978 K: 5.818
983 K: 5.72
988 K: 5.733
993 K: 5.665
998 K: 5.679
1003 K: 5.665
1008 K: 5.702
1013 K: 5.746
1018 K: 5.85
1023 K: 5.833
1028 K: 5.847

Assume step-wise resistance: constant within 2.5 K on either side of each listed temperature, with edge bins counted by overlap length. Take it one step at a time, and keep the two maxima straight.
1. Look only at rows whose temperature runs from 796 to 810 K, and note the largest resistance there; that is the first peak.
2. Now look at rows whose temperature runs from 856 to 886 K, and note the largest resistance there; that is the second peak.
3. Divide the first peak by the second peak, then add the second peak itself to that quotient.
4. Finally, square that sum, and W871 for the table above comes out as 45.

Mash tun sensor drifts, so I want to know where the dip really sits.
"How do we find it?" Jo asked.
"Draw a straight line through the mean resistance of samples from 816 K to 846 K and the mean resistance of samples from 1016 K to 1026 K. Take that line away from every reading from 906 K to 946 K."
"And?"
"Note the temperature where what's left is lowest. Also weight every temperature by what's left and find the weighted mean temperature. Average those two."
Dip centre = 930.2 K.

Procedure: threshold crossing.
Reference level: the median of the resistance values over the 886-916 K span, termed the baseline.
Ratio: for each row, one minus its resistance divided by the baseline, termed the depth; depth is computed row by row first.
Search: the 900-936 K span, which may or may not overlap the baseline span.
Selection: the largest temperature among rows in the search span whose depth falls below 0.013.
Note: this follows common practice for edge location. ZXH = 928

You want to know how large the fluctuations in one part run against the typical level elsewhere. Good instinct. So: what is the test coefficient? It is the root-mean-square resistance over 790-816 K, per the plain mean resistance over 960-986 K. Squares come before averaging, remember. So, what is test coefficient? 0.96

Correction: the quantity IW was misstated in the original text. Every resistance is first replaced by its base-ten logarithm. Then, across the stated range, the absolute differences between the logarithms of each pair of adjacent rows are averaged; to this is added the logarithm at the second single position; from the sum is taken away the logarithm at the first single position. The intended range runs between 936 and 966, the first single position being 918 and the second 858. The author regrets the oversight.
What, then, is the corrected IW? -0.0235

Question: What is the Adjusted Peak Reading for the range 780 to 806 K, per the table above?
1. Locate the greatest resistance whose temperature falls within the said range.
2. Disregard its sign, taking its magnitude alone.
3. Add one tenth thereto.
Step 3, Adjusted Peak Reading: 6.02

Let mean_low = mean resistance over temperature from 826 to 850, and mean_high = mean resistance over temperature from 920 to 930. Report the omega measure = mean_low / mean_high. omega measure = 0.93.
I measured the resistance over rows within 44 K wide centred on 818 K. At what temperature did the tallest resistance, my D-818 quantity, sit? 798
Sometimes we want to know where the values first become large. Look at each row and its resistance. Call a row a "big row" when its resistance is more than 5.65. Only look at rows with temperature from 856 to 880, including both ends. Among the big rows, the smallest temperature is 873 K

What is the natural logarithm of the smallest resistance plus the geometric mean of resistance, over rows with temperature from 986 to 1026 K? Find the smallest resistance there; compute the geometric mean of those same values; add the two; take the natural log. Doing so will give 2.43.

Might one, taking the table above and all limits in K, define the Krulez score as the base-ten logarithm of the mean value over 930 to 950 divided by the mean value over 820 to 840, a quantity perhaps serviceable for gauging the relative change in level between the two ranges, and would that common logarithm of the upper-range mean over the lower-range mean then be 0.028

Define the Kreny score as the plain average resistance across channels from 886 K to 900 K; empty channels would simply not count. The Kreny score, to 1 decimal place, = 5.9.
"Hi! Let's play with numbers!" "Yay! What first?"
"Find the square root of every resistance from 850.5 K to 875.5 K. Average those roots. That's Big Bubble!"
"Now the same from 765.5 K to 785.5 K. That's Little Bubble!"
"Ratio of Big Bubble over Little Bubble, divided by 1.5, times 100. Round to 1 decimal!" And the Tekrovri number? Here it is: 65.6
